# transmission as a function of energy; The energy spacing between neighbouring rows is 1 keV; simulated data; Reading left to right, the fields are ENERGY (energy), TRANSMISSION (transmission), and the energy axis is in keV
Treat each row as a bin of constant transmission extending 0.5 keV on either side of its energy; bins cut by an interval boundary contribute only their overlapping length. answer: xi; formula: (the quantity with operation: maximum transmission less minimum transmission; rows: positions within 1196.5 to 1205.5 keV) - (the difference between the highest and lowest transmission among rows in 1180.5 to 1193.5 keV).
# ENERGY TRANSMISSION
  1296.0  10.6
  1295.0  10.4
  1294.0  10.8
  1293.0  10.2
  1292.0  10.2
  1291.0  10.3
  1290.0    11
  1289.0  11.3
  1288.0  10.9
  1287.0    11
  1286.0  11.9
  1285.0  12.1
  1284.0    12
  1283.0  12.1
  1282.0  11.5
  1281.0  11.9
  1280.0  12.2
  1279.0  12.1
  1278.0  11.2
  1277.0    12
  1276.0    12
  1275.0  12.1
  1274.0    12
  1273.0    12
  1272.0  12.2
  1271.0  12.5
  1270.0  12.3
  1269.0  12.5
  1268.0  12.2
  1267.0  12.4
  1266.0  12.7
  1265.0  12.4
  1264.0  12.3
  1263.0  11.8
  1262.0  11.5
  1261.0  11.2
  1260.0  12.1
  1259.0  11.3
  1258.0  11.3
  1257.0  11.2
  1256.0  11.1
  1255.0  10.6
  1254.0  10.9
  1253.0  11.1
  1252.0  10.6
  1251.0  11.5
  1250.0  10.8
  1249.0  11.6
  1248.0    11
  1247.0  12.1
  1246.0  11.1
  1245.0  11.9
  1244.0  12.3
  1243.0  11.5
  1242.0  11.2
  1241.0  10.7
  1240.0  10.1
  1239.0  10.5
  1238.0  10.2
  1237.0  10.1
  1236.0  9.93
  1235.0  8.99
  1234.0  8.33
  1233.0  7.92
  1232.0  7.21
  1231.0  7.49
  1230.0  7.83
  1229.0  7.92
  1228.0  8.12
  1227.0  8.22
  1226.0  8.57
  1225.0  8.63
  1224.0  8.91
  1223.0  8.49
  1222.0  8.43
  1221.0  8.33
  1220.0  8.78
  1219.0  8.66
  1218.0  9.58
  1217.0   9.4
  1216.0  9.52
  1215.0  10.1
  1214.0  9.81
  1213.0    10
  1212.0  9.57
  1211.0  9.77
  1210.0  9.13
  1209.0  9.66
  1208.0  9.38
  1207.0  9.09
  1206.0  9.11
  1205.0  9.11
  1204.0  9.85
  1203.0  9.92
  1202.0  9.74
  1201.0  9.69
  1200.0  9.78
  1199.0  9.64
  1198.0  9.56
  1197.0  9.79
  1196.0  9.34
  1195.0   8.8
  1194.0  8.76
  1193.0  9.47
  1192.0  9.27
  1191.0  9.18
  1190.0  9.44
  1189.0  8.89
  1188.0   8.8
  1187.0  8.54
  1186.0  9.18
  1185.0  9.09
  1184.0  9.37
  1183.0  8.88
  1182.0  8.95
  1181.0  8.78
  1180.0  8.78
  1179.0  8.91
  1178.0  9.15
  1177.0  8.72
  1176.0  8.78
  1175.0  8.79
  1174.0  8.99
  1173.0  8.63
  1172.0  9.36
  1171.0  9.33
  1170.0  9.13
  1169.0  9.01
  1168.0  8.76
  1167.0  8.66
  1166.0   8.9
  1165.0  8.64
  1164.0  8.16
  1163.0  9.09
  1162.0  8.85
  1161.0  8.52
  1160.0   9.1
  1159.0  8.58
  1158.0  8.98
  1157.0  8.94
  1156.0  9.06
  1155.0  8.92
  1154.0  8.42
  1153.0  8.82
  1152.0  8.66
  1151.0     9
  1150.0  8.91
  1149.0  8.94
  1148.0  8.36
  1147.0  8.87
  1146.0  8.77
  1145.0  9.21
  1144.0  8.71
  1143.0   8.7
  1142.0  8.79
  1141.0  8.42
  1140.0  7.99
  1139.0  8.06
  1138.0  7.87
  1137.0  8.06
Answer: -0.1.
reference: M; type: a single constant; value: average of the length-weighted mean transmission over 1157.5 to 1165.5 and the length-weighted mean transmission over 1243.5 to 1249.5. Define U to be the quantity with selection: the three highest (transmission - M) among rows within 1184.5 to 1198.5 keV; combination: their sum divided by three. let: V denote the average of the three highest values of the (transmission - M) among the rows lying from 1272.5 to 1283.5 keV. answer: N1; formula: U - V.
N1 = -2.5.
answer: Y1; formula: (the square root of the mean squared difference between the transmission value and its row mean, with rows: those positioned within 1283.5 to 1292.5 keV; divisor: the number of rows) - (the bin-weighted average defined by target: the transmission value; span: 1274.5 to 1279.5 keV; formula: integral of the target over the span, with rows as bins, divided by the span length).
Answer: -11.2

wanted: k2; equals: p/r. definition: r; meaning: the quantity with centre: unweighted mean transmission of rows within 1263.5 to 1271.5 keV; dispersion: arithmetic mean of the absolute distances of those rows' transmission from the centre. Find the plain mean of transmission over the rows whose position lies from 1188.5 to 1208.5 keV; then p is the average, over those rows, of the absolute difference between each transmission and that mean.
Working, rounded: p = 0.30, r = 0.12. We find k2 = 2.6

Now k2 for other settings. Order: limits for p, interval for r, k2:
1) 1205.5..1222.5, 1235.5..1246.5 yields 0.6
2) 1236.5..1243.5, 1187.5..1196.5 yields 1.7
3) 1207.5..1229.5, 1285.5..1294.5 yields 1.4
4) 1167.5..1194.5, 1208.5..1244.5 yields 0.2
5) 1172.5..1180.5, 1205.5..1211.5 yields 0.5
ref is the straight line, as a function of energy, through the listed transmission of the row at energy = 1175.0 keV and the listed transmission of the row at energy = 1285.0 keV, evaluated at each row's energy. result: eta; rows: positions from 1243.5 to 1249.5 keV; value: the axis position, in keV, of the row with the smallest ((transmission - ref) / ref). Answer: 1248.0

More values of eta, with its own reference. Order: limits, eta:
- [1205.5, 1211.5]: 1210.0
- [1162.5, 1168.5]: 1164.0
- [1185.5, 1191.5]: 1187.0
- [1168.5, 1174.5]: 1173.0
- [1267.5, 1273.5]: 1273.0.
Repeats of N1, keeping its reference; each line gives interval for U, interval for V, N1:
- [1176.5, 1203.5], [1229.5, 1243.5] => -1.3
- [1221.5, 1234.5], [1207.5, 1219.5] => -1.3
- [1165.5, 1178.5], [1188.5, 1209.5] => -0.6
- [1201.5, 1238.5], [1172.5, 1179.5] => 1.1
